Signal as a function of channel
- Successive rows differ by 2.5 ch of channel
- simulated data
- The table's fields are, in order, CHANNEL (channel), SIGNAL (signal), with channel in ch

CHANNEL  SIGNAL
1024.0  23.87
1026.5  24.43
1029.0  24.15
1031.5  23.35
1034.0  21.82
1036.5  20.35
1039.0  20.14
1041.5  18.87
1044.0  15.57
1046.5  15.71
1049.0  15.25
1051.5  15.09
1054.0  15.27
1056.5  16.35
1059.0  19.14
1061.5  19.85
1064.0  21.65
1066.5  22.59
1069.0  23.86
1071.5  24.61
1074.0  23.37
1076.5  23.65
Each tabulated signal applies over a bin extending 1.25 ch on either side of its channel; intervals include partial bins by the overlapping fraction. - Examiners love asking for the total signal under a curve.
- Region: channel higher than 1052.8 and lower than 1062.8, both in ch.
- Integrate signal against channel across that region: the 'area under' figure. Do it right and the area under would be 177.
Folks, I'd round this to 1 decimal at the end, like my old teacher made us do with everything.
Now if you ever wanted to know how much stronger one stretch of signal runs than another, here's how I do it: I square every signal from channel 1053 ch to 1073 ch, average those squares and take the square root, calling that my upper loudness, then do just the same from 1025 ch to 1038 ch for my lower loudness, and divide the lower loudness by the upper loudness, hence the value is 1.1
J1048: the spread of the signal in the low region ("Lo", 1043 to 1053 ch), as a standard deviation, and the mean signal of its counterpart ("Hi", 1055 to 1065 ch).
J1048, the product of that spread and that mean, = 5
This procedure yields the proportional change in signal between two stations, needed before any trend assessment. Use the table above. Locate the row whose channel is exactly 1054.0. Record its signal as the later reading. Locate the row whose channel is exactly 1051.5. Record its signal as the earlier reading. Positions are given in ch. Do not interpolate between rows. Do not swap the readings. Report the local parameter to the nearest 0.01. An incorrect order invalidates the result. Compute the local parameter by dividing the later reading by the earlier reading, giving 1.01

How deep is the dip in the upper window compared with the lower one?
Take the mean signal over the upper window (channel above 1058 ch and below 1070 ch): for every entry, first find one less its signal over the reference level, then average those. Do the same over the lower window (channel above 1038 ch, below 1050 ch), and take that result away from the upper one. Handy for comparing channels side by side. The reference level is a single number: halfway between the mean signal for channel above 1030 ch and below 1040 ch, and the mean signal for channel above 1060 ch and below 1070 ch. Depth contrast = -0.20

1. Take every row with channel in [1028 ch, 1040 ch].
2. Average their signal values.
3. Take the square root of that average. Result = 4.7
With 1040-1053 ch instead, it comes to 4.0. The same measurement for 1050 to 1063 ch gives 4.1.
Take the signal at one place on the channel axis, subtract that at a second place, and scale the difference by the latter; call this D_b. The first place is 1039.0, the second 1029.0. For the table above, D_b -0.17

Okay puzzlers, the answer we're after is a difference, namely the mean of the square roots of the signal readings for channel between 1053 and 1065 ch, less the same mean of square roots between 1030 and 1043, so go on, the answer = -0.28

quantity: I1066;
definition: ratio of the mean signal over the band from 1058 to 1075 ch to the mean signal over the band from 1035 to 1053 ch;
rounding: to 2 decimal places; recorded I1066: 1.28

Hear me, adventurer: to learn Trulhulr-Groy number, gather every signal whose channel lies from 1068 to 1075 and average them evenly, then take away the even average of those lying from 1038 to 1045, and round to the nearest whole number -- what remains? 6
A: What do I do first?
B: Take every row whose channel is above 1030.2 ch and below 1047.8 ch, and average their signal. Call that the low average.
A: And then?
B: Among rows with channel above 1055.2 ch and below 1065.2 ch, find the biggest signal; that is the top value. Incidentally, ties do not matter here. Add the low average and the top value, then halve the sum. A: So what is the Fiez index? 20.5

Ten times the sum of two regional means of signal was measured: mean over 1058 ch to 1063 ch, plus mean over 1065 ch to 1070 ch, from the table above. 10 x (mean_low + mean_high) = 427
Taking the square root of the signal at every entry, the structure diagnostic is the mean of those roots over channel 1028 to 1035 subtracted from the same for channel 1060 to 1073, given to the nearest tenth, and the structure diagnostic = -0.1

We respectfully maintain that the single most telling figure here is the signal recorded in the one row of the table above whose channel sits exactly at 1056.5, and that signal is 16.35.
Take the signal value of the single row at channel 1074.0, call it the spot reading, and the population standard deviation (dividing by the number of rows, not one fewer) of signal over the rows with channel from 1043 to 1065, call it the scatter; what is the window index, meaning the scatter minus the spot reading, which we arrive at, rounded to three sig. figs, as -21.1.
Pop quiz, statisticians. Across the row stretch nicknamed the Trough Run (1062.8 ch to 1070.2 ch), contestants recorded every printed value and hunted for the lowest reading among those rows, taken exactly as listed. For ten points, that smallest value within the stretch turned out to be 21.65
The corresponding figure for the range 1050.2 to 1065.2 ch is 15.09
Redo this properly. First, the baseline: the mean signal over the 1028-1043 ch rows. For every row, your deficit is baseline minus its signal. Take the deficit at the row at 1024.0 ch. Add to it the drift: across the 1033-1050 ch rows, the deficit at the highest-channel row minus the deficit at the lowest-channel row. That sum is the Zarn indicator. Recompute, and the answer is 4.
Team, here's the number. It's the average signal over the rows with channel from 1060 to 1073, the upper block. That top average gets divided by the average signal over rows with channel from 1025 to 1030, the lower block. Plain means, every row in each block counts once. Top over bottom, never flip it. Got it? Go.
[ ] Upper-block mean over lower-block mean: 0.93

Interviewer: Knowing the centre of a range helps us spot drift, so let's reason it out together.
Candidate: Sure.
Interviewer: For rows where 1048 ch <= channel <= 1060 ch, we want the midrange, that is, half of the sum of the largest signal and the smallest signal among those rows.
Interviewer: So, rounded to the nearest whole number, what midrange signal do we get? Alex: 17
